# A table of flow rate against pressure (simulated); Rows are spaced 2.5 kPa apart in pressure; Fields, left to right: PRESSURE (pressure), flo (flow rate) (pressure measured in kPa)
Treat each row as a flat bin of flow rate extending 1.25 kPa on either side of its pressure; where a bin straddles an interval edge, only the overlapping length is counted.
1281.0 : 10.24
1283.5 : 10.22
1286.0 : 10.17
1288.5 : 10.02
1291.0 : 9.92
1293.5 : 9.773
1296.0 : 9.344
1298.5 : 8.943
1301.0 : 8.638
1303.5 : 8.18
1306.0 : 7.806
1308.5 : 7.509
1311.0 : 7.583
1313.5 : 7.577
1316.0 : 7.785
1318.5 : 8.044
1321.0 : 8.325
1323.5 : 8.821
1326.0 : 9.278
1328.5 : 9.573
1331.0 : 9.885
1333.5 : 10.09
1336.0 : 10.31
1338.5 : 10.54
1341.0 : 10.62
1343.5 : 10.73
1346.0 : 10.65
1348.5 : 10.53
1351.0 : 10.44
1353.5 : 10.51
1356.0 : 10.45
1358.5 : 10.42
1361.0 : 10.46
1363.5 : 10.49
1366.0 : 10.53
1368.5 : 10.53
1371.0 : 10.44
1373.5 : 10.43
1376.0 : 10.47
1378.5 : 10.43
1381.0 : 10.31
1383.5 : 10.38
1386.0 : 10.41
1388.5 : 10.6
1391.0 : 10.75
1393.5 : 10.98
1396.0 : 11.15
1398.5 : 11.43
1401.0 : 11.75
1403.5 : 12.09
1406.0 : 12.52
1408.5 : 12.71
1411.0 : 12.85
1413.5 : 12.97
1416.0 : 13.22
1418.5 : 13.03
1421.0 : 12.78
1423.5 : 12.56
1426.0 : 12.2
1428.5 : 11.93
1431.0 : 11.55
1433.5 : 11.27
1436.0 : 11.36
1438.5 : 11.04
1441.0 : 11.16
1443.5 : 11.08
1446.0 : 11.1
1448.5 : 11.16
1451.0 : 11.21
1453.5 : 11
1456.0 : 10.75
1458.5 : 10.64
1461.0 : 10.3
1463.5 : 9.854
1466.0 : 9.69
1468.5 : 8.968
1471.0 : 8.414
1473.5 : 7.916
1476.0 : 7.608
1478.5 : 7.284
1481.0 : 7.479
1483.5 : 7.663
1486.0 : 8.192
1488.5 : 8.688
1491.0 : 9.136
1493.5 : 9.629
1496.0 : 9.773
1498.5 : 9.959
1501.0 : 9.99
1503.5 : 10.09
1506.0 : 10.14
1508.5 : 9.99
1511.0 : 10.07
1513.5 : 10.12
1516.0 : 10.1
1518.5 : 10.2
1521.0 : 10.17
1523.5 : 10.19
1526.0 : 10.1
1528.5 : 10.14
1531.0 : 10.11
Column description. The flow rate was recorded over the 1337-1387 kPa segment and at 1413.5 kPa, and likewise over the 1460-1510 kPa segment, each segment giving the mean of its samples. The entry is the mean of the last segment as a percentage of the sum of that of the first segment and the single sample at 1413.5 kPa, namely 38.5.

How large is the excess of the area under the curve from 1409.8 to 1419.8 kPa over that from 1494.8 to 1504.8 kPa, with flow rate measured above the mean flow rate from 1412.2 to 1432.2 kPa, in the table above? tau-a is 31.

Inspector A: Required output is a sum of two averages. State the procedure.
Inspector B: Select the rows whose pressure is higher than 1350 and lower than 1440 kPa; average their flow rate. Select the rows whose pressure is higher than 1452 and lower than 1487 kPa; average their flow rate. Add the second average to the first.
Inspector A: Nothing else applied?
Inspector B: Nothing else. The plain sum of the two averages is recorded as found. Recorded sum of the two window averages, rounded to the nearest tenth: 20.3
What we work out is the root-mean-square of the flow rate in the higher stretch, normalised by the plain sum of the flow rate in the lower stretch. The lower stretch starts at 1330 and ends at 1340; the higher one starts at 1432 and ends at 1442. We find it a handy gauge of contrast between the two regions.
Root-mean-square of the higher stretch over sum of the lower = 0.27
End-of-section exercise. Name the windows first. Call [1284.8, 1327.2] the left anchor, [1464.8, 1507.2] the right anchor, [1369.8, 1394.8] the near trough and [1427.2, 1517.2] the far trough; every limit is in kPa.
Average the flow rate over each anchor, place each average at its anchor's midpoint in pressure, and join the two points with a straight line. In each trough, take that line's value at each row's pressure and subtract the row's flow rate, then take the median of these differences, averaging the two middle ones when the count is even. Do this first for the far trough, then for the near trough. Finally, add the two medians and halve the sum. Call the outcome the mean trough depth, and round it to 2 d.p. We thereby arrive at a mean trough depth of -1.44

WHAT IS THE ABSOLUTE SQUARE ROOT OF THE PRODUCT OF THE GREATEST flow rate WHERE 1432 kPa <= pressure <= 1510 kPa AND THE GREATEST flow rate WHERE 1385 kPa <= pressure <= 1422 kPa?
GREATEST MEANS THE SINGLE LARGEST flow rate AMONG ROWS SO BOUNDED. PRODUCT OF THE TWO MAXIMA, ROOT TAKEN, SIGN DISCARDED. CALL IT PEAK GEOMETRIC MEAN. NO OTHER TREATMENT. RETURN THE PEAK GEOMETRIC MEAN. 12.3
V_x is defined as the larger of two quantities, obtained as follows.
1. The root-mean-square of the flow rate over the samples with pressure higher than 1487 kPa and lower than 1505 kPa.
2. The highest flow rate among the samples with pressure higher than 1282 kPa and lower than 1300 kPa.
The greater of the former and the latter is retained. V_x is 10.2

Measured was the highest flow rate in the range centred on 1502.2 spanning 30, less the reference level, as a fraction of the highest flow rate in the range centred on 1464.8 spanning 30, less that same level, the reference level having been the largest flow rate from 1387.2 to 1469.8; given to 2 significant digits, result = 1.5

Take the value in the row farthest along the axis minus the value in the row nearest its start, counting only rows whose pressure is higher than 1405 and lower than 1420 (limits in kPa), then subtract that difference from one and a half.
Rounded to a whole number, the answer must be 1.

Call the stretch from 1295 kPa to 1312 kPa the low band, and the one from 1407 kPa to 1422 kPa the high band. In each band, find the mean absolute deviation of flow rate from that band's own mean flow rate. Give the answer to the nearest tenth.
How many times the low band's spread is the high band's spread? 0.2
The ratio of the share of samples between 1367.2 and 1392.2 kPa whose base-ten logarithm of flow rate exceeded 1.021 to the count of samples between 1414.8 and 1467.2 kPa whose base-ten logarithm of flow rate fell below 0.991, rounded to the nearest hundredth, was 0.30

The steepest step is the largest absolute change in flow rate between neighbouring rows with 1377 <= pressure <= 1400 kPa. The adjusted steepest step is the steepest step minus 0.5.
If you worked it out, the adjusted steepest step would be -0.22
